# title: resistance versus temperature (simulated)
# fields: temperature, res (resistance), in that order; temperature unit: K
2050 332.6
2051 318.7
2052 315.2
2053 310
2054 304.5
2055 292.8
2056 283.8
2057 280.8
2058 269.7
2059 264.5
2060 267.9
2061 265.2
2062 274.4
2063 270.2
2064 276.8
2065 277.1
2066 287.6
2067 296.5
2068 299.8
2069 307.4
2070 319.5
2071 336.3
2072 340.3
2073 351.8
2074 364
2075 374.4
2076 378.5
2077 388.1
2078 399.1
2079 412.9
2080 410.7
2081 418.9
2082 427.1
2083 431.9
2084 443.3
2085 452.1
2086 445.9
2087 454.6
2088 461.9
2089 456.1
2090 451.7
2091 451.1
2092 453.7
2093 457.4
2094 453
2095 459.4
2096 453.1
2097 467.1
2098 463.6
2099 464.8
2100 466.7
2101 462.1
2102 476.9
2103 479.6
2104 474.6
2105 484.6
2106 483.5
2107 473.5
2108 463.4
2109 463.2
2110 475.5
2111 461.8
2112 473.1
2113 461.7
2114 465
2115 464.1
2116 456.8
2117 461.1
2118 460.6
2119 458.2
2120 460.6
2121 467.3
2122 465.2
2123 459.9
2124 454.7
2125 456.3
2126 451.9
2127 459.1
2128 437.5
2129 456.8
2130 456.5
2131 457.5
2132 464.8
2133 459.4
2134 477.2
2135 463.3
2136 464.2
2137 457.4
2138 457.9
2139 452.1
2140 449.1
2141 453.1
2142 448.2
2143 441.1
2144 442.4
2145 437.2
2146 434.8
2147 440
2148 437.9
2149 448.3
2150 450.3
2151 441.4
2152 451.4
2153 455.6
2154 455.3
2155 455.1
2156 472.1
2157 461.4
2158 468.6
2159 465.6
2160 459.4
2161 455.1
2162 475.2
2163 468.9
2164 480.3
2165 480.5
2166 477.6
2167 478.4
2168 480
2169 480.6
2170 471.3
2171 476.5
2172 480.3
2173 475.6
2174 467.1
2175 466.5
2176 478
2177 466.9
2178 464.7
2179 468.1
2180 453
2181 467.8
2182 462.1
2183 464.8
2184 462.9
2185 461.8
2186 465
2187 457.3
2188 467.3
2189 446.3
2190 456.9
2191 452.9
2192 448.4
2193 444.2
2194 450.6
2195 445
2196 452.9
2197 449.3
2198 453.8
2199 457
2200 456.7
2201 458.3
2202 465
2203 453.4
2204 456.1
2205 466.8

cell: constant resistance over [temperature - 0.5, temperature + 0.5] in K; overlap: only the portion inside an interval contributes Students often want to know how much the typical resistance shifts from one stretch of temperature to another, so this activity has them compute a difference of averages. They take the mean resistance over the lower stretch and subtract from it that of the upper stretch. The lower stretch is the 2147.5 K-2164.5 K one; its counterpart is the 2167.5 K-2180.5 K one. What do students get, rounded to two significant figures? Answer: -12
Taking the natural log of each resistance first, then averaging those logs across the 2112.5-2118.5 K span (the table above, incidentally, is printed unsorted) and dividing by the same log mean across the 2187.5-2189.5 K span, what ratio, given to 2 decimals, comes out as 1.00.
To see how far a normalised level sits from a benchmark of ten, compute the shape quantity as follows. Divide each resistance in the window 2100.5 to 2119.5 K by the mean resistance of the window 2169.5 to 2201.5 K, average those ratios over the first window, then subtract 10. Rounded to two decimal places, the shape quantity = -8.98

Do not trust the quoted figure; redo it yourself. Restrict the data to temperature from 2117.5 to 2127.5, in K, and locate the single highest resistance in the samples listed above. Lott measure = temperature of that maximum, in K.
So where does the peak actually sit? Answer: 2121 K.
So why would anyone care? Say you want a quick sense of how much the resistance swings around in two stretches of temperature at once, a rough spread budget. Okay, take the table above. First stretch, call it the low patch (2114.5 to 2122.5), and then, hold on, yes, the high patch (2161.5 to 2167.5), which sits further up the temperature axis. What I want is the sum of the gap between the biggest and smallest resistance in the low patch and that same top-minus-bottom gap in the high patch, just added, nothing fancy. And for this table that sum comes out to 22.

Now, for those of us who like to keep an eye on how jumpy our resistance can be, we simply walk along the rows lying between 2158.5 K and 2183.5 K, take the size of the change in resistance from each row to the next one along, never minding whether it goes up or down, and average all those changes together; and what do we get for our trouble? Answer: 6.4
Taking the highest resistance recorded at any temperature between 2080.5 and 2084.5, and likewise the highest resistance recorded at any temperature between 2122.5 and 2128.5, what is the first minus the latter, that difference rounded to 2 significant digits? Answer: -17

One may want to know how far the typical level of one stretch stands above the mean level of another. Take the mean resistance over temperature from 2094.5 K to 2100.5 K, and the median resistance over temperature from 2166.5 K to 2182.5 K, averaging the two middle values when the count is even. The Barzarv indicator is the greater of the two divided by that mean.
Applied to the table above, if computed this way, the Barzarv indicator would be 1.02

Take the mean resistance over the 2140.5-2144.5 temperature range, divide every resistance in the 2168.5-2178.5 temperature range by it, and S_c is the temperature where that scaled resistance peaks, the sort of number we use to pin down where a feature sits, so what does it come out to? 2169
